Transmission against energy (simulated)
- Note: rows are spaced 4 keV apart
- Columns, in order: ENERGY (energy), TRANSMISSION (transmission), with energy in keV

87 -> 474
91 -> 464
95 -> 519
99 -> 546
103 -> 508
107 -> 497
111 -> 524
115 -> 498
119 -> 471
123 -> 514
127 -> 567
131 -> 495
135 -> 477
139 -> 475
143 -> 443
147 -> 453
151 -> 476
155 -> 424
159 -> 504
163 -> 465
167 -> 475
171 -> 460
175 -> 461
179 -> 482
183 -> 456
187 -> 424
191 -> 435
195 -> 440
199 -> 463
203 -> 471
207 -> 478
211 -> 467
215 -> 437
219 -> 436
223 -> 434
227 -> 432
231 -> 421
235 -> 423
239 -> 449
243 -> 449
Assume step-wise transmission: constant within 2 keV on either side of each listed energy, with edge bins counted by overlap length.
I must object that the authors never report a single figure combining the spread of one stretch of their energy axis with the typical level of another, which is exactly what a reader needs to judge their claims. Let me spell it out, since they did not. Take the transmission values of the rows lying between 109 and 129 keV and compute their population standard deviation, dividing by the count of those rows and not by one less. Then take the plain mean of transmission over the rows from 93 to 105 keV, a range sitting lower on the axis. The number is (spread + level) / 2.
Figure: 278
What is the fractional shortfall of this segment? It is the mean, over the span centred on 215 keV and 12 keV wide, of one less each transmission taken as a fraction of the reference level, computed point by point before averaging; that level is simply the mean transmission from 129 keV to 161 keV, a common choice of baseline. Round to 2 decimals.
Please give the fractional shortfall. 0.05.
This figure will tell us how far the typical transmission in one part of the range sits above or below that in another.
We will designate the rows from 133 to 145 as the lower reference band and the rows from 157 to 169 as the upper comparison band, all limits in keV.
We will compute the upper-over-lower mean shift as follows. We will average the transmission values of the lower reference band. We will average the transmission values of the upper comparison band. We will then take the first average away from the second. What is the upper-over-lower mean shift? 16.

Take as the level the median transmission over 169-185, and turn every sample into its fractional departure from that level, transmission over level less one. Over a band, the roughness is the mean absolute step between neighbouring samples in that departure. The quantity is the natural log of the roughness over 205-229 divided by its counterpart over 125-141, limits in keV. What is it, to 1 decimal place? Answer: -1.2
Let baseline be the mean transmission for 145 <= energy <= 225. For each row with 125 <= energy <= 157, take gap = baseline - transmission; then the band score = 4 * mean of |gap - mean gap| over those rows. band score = 110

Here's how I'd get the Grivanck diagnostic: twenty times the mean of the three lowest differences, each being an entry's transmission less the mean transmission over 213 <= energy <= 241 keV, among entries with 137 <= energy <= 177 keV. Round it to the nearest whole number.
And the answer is 137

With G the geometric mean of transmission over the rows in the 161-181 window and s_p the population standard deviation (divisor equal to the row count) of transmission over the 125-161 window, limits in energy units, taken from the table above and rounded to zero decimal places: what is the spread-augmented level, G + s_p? 507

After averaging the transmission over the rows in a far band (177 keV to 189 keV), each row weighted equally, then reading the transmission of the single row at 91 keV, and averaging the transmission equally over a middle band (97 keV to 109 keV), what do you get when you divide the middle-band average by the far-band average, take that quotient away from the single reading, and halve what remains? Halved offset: 231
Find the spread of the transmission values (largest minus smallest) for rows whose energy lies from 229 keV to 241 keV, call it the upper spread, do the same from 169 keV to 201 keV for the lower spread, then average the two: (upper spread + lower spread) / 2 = 43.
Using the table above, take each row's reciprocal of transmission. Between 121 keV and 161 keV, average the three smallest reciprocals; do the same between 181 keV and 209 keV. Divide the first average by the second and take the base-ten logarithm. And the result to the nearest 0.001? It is -0.049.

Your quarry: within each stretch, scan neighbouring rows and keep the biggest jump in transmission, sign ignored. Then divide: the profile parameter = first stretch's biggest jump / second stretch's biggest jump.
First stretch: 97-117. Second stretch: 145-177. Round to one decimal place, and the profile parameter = 0.5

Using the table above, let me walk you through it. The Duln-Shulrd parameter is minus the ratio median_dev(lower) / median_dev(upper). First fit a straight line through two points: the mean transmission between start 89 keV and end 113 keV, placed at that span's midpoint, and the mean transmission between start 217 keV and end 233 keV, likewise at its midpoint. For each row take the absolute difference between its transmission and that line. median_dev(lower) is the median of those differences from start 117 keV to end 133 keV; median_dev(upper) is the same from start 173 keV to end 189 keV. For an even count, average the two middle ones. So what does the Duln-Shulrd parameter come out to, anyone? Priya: -1.9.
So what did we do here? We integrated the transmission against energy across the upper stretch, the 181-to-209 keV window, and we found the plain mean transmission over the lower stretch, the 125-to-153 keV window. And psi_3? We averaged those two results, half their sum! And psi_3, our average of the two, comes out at 6576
